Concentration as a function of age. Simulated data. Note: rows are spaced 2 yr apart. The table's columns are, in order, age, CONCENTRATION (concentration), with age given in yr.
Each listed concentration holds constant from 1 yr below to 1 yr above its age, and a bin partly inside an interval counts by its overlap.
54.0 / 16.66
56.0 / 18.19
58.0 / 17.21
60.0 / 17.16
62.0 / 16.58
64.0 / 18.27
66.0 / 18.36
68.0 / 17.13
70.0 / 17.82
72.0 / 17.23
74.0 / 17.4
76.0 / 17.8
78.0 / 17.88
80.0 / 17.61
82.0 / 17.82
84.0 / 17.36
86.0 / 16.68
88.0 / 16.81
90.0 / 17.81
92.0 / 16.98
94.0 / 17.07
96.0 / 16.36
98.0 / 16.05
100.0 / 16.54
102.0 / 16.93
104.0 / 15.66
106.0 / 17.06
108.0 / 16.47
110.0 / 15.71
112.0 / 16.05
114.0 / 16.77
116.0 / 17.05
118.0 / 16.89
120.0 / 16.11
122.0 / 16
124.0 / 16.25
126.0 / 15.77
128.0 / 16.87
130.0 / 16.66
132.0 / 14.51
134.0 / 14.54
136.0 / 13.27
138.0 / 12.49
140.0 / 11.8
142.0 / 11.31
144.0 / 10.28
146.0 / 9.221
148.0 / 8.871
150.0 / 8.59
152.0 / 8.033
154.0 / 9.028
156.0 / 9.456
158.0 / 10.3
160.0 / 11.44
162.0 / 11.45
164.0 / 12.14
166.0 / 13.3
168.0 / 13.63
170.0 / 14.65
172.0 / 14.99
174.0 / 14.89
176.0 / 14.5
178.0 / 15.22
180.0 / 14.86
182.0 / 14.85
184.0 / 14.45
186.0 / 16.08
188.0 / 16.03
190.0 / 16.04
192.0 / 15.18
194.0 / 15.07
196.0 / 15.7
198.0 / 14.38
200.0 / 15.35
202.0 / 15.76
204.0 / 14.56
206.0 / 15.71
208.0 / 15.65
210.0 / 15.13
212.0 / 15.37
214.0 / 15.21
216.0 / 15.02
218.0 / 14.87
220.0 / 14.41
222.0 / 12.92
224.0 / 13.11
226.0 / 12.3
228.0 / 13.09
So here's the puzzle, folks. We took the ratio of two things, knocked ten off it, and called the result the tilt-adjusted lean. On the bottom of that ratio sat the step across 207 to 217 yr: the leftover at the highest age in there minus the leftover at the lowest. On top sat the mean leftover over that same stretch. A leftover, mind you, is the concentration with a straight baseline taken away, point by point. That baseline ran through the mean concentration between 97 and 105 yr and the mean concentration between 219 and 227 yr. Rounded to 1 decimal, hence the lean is -14.2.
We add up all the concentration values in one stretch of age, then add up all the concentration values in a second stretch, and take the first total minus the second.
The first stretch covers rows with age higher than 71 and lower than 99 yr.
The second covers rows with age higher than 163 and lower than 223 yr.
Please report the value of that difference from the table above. -205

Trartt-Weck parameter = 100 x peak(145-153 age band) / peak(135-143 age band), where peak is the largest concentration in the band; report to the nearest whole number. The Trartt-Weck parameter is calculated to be 69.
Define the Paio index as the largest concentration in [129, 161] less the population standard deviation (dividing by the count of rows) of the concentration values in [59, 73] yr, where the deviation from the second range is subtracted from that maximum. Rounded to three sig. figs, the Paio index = 16.0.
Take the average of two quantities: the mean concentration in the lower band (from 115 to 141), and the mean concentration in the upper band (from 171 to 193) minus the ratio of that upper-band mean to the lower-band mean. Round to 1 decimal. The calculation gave 14.7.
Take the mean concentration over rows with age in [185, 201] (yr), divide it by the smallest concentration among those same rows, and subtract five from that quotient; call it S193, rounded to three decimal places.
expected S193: -3.924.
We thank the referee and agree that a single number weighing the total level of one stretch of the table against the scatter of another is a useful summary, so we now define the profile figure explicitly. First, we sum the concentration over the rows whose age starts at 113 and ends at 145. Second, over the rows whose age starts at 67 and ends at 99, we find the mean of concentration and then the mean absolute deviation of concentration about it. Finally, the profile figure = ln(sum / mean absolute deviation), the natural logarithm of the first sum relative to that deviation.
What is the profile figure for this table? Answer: 6.3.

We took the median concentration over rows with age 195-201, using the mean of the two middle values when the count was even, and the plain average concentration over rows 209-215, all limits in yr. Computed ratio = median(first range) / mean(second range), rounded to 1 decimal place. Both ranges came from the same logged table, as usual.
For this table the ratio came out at 1.0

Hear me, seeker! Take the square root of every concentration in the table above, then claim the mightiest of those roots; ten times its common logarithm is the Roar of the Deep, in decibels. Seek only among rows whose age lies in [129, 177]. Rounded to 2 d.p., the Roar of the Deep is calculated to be 6.11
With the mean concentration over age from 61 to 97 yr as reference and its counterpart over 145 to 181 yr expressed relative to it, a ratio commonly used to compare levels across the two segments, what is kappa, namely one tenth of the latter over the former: 0.069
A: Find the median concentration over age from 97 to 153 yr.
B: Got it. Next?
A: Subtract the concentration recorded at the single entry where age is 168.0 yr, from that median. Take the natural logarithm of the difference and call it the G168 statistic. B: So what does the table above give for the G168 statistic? 0.81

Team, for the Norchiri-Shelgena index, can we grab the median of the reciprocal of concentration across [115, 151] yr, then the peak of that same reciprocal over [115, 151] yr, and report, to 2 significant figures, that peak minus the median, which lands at 0.048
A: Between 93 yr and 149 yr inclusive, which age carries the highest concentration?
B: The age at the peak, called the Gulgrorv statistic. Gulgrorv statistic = 94.0 yr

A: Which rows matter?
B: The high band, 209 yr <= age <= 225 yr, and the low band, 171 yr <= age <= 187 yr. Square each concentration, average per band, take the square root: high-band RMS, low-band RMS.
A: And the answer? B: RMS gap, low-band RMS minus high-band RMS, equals 0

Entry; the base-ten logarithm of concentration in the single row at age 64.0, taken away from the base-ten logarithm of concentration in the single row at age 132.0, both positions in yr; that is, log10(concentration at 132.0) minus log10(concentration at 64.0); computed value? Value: -0.10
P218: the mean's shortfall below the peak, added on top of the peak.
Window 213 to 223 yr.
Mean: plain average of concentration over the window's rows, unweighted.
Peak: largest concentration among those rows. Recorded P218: 15.9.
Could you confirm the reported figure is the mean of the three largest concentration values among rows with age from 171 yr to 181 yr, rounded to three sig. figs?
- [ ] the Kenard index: 15.0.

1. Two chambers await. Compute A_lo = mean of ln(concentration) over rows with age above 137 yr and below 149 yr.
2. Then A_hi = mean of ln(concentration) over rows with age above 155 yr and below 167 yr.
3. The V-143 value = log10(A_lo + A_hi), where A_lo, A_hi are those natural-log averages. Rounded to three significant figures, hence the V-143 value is 0.680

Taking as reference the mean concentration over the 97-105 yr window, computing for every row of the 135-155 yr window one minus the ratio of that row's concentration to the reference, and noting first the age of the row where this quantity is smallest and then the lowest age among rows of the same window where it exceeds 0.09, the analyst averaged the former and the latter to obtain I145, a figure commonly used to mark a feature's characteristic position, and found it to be 136 yr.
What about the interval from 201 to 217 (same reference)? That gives 203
